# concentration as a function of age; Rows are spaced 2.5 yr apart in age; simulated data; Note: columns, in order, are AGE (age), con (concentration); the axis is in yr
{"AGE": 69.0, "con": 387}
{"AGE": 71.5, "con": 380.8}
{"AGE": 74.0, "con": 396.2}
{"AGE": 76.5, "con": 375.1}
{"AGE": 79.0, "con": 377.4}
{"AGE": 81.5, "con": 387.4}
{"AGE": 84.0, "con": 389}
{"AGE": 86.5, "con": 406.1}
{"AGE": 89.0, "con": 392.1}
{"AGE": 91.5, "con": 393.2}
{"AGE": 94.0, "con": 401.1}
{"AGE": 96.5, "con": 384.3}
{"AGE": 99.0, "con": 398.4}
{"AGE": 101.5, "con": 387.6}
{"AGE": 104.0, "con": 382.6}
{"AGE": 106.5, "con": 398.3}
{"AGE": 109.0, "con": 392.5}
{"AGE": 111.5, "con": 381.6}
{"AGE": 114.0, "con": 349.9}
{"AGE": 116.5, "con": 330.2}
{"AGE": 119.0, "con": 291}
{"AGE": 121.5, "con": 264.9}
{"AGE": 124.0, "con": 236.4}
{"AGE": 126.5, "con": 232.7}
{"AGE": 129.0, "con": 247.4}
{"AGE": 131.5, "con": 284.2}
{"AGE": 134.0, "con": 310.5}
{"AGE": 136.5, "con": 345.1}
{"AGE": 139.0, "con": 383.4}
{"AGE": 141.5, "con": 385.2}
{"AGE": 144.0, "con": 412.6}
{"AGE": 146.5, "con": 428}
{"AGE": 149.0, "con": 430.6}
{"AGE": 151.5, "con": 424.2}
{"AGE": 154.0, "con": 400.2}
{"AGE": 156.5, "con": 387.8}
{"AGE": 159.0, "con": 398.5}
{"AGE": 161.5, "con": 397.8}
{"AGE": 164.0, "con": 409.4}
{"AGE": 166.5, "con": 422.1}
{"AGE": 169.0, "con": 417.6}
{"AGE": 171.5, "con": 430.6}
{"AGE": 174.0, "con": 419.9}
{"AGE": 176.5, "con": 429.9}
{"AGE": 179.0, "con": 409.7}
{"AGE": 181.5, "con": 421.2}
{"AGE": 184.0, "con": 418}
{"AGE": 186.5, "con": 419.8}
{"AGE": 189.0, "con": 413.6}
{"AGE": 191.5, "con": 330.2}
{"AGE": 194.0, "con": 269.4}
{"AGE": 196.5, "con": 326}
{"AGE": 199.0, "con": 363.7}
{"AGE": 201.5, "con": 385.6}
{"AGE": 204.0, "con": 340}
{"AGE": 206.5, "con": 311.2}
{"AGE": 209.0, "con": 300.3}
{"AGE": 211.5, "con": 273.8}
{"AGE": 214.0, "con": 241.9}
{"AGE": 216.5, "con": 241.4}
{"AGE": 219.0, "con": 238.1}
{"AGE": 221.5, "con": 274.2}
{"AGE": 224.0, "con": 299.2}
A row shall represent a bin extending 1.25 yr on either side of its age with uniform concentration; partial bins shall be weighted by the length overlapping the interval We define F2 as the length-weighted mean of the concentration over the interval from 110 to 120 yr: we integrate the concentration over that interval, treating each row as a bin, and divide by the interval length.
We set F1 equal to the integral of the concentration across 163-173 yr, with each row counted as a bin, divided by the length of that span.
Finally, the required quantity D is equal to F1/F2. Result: 1.2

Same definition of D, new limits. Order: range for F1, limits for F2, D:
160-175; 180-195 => 1.1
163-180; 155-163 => 1.1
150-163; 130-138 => 1.3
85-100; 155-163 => 1.0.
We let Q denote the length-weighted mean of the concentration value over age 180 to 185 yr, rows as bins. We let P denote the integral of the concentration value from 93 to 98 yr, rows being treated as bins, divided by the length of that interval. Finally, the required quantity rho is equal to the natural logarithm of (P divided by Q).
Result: -0.07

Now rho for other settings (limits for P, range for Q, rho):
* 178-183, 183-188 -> -0.01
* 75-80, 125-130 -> 0.45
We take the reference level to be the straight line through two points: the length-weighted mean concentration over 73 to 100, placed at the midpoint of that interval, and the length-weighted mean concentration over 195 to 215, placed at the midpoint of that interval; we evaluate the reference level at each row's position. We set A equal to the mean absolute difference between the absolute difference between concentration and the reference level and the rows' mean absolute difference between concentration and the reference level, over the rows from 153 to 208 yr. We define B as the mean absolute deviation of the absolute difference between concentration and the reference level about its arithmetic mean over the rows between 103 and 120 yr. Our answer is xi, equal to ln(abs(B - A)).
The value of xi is 1.6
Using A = 24.5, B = 19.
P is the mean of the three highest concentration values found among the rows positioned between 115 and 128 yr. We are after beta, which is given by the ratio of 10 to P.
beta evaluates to 0.034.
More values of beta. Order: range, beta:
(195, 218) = 0.028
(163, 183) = 0.023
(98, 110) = 0.025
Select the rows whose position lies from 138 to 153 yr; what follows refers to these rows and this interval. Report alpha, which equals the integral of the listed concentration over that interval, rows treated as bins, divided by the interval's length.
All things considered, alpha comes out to 411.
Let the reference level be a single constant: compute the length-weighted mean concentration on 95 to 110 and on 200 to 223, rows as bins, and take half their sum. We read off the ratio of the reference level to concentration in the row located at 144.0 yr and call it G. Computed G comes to 0.83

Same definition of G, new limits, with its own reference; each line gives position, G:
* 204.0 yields 1.00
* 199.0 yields 0.94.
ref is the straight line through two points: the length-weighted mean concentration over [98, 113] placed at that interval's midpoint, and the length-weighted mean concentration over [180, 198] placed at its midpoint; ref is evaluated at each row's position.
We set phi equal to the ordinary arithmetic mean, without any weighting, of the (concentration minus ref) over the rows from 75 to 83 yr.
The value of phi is -15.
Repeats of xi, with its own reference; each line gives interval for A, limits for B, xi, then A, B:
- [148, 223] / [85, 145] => 2.5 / 23.2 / 35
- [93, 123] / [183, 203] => 1.5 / 24.0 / 28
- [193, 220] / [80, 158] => 2.4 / 22.5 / 34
